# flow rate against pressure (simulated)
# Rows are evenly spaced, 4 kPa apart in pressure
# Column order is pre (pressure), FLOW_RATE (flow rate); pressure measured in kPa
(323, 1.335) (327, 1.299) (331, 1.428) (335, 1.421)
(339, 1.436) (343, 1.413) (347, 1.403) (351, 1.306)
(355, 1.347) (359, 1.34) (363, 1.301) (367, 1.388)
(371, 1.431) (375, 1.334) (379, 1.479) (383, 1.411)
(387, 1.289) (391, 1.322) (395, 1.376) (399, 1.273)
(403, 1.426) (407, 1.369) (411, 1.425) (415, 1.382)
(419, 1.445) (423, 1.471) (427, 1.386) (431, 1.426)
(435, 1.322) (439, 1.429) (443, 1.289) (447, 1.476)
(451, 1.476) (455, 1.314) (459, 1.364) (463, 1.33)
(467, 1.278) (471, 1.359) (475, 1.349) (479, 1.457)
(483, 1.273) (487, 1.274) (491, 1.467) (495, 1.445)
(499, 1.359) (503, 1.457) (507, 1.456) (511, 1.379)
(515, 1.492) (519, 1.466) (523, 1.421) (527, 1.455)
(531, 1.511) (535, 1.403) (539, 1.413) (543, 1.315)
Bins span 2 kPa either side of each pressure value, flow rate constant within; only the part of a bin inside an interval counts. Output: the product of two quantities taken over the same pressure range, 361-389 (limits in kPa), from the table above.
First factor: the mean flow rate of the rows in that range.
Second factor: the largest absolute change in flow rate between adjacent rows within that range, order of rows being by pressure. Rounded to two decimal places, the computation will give 0.20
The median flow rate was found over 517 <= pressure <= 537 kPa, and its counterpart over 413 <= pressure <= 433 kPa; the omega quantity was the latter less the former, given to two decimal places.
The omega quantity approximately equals -0.03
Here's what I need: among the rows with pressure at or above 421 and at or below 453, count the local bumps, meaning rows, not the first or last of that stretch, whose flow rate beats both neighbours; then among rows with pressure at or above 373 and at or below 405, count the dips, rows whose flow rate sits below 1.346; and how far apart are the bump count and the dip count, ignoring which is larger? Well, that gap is 2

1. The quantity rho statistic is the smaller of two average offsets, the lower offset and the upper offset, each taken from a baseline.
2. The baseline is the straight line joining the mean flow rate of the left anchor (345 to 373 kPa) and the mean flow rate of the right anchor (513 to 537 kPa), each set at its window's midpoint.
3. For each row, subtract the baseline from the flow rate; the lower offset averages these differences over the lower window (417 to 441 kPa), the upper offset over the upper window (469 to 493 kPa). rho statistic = -0.069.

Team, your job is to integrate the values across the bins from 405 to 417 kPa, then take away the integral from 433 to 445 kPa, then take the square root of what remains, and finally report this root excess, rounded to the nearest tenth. 0.7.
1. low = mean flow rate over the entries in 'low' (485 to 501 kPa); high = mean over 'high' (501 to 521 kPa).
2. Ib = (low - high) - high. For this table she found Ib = -1.51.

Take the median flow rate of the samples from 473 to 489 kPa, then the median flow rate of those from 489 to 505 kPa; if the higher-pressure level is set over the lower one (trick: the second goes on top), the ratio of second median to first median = 1.11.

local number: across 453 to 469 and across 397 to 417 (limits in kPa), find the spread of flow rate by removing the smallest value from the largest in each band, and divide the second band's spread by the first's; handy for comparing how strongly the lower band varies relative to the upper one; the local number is 1.78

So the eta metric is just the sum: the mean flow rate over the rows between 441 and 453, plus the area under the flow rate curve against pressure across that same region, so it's 18.4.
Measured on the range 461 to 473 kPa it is 17.2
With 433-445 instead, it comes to 17.5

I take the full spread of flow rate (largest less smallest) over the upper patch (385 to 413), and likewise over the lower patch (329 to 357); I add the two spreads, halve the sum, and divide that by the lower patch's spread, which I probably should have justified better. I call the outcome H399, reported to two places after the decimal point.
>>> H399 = 1.09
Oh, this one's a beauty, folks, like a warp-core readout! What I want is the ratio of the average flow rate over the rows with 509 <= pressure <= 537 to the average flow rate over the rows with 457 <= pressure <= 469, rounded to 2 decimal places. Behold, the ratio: 1.09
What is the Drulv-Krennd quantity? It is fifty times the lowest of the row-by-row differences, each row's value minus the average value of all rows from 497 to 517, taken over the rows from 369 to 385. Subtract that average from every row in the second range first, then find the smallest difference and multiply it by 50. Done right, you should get -4.7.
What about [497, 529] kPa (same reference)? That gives -3.5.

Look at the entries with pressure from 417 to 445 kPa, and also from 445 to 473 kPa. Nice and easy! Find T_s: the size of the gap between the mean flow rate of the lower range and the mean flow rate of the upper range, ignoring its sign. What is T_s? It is 0.024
